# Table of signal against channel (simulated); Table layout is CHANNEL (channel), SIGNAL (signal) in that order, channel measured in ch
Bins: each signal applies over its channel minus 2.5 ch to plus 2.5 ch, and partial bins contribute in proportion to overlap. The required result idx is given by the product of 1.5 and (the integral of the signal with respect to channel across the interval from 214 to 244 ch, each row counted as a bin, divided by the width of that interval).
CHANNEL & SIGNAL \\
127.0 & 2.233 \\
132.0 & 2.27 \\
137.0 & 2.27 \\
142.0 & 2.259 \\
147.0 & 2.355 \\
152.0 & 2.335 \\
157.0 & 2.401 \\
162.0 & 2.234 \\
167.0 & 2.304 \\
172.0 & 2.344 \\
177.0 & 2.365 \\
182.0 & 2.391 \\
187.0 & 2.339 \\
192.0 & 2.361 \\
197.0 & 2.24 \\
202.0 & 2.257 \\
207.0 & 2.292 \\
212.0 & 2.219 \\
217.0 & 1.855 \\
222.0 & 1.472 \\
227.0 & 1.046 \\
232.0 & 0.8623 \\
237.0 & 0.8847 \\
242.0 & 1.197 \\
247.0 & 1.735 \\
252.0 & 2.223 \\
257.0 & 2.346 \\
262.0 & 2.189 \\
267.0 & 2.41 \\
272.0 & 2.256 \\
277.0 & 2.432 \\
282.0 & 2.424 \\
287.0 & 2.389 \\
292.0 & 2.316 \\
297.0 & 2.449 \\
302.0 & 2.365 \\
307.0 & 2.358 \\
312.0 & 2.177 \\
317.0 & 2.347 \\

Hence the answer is 1.85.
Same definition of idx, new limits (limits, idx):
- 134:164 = 3.46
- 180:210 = 3.47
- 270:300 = 3.57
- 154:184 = 3.51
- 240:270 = 3.05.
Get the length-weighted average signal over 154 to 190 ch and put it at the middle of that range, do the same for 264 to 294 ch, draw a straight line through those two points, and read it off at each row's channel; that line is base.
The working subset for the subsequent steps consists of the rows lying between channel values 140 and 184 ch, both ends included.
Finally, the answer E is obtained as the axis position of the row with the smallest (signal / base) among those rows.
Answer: 162.0 ch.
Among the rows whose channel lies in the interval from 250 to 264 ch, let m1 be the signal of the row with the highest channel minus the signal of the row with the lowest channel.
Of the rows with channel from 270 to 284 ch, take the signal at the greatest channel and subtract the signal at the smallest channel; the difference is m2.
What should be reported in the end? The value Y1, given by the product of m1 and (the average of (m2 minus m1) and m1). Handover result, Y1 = -0.003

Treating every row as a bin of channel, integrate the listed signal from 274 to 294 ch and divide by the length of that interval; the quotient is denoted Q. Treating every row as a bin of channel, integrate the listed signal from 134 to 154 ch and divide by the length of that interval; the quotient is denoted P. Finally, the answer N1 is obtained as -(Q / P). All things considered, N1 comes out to -1.04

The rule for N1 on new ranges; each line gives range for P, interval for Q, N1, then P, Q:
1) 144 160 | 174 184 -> -1.01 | 2.36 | 2.38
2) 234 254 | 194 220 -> -1.47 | 1.48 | 2.16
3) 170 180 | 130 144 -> -0.96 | 2.36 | 2.27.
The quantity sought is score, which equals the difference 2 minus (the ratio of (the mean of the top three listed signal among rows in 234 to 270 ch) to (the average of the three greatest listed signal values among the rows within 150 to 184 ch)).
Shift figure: 1.02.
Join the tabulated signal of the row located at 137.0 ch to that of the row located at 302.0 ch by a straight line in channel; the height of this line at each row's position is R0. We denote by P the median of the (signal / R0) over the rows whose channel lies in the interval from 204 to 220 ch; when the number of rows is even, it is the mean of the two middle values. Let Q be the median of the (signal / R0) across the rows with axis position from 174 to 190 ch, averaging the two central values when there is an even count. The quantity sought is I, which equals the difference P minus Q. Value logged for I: -0.07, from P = 0.96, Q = 1.03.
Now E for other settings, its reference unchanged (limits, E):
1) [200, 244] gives 232.0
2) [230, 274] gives 232.0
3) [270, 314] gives 312.0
